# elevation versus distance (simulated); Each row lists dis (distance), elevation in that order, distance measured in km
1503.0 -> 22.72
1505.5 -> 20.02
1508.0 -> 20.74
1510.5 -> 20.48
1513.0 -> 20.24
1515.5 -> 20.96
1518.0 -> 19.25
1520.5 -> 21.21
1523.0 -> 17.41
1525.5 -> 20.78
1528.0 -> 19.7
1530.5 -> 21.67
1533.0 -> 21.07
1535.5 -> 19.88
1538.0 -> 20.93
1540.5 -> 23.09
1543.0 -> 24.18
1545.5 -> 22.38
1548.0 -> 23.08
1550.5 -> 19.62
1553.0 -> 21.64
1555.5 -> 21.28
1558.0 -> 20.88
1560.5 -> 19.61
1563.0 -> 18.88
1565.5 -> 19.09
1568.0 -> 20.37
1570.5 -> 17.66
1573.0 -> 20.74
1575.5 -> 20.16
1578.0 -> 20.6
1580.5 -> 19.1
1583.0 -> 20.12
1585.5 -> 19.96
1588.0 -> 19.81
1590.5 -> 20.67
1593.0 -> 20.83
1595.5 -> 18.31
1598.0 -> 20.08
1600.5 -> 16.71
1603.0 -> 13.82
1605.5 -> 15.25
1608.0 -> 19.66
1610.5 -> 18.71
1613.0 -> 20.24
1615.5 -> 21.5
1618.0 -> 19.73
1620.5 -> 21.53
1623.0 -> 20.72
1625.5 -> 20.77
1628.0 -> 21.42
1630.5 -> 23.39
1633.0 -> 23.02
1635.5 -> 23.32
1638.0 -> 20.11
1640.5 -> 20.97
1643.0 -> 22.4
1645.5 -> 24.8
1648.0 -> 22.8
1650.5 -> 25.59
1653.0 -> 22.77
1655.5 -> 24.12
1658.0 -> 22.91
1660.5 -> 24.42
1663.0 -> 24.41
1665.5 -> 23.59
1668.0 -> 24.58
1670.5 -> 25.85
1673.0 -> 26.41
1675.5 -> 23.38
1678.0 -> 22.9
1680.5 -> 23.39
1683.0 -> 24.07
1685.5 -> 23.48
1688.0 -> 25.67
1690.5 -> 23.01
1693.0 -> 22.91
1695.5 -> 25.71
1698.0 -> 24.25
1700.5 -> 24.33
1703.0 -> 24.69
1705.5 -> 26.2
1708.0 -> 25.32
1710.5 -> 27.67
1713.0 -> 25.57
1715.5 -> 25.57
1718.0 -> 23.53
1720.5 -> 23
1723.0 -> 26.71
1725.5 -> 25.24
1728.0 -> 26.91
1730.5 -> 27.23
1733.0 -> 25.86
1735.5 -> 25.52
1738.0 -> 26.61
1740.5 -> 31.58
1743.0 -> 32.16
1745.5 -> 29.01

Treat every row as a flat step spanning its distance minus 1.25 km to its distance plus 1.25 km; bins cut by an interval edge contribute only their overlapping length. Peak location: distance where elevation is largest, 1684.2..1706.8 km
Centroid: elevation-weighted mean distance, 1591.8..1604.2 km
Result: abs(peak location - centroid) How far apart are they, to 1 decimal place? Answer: 107.9 km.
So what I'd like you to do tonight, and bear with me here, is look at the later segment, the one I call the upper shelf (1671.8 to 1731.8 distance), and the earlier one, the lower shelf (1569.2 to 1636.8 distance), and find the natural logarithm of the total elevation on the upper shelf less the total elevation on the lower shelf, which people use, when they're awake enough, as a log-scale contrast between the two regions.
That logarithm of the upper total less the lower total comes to 4.08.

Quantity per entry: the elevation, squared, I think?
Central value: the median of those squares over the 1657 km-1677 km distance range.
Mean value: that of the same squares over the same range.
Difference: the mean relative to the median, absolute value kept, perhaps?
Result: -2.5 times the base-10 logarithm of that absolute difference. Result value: -1.1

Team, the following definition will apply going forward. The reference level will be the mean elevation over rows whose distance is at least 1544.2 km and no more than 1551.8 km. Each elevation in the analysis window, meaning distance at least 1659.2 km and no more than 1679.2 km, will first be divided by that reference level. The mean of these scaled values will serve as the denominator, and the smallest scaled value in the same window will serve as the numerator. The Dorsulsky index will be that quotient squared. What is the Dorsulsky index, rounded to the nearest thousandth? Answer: 0.878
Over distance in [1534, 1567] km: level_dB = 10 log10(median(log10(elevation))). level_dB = 1.21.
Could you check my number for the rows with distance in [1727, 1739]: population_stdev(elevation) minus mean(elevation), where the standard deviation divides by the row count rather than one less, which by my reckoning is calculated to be -25.8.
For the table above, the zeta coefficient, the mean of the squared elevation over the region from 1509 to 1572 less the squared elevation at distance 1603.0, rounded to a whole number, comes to 236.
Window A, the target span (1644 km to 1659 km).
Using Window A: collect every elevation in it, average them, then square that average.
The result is 568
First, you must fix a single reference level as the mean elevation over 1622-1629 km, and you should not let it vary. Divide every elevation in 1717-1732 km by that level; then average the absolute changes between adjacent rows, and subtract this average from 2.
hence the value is 1.93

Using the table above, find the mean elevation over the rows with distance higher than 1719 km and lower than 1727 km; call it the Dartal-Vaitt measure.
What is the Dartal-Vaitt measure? 25.0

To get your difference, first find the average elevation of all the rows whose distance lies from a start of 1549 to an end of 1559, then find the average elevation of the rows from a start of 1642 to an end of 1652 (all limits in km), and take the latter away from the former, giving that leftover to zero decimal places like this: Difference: -3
